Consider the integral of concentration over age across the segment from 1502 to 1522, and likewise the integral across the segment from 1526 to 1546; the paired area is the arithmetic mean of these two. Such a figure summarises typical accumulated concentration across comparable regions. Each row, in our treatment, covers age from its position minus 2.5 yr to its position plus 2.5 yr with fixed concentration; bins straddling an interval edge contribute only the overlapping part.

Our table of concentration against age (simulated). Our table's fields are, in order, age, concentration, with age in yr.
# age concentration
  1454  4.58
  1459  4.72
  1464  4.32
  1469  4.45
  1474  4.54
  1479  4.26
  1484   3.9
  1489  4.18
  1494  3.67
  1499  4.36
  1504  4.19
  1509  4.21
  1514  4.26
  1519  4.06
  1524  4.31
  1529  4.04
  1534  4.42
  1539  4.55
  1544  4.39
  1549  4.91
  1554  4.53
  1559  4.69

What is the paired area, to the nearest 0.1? 85.3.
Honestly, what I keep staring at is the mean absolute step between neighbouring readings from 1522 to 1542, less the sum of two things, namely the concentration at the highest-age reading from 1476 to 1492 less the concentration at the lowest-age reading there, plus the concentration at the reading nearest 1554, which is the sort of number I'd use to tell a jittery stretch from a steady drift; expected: -4.19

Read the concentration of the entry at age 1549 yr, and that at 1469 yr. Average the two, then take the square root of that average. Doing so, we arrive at 2.16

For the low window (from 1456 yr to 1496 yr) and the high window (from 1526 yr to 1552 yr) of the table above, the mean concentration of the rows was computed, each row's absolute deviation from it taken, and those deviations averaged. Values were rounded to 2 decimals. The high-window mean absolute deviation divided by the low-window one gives 0.84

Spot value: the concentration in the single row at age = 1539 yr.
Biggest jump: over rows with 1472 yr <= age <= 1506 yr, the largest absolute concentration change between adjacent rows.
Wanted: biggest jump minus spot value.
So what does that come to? -3.86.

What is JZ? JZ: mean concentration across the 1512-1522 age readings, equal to 4.16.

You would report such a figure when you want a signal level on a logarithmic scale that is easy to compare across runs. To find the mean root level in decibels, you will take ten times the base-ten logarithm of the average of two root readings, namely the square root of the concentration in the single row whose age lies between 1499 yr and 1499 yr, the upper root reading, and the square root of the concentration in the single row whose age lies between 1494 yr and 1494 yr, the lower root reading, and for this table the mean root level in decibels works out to 3.01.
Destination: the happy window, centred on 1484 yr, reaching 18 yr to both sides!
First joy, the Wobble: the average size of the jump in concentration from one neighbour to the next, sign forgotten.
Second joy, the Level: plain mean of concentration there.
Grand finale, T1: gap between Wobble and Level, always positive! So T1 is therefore 3.83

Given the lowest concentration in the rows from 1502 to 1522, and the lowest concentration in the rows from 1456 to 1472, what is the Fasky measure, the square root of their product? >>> 4.19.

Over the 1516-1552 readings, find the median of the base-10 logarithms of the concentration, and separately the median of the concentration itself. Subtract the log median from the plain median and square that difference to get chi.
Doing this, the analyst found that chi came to 14.0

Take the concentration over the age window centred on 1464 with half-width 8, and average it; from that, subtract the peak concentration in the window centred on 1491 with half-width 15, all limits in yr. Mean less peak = 0.14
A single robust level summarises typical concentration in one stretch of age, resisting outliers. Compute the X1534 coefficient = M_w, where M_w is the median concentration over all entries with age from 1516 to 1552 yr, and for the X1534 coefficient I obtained 4.39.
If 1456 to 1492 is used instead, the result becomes 4.32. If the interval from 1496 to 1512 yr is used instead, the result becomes 4.21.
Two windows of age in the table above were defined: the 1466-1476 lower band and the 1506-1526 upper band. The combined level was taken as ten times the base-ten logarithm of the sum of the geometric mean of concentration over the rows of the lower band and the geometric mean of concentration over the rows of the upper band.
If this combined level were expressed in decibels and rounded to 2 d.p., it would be 9.40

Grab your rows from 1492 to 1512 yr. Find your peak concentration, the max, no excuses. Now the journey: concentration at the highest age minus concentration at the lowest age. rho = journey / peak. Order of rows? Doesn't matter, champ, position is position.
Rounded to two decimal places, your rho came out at 0.12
